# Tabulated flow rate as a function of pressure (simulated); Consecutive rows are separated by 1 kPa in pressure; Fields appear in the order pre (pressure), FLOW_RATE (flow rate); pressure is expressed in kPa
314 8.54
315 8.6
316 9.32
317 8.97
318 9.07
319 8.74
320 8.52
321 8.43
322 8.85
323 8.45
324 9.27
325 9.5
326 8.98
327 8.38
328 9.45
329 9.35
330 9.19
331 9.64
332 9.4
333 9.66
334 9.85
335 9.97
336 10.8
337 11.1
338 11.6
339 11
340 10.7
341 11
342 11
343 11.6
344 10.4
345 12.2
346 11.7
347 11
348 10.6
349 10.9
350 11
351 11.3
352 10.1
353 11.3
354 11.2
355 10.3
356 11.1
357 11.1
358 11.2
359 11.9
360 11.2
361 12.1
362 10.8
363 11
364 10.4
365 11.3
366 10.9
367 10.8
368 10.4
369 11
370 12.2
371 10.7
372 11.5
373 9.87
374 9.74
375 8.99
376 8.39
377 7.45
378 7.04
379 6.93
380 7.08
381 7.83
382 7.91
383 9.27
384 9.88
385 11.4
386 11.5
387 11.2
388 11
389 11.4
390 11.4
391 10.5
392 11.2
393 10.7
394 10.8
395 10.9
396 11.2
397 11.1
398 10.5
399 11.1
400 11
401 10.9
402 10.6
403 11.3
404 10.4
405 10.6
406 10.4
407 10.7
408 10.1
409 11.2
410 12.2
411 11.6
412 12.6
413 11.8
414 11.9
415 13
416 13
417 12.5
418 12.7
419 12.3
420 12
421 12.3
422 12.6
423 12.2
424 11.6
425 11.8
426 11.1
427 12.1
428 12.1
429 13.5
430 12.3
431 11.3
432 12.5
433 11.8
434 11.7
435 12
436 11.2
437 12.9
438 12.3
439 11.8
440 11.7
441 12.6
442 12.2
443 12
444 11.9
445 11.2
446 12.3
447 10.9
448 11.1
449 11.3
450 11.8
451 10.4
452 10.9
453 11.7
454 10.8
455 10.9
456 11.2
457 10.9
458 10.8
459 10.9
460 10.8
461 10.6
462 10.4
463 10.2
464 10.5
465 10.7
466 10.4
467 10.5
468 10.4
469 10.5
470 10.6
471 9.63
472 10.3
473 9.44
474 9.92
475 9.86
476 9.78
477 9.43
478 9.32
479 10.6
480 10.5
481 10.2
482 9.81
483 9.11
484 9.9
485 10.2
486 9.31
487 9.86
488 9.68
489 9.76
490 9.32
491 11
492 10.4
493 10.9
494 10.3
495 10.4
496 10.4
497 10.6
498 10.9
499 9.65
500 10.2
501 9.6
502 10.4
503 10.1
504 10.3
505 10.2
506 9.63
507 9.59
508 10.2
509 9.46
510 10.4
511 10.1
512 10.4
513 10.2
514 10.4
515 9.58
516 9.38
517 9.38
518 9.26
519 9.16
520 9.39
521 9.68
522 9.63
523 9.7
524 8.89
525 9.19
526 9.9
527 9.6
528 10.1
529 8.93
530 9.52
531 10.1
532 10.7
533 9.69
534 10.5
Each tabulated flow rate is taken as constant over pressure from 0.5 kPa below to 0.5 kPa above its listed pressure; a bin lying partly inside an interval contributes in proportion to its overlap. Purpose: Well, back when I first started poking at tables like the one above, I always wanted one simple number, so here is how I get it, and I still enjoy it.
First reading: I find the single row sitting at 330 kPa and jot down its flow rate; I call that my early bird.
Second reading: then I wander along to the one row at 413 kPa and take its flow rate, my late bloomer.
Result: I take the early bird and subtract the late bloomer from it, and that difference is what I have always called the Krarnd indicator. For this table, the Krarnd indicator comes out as -2.6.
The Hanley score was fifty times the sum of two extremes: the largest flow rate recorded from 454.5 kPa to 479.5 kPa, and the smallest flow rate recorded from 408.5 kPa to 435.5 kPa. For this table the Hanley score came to 1115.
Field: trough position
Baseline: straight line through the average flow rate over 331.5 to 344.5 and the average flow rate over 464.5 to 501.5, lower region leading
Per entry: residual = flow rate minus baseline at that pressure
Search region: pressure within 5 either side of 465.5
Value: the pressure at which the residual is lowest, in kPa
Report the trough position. 463 kPa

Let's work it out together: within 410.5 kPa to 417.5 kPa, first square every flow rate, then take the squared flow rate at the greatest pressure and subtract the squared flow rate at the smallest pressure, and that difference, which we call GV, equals 22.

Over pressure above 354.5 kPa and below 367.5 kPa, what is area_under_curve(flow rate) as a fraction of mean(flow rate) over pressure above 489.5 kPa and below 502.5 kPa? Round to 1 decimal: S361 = 14.0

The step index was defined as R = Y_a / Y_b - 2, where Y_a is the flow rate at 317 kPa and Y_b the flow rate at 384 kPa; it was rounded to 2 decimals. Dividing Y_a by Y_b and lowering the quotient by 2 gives -1.09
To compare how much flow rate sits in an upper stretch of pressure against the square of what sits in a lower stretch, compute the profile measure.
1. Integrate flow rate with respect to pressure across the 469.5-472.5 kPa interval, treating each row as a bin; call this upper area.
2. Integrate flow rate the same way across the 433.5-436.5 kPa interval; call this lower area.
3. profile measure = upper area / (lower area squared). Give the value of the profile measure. 0.025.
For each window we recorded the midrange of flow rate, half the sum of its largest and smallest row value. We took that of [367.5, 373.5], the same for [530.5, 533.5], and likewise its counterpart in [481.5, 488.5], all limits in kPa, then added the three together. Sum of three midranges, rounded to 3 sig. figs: 30.9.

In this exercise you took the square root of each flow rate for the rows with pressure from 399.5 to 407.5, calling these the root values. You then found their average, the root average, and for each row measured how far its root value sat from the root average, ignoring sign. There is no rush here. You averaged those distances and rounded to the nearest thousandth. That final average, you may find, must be 0.038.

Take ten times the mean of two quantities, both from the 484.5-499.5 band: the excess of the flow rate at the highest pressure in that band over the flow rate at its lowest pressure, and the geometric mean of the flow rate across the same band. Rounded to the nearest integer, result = 48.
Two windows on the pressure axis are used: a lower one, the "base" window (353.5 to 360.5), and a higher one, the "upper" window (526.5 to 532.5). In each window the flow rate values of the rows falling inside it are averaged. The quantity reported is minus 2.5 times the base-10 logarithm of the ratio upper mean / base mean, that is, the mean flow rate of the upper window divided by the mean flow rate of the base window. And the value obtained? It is 0.14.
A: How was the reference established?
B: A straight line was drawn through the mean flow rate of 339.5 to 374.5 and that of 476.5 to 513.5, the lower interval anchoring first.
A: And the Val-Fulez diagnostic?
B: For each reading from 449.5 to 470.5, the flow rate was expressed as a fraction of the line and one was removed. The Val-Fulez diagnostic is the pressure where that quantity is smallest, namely 463 kPa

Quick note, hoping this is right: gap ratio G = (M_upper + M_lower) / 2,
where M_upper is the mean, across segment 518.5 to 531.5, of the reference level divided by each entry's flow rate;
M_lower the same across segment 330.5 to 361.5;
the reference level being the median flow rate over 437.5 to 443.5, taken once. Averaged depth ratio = 1.19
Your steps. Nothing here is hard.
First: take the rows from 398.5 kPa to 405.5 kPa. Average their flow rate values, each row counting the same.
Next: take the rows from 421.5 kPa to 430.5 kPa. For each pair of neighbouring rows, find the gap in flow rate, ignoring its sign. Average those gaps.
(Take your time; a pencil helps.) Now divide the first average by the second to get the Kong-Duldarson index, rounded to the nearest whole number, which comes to 16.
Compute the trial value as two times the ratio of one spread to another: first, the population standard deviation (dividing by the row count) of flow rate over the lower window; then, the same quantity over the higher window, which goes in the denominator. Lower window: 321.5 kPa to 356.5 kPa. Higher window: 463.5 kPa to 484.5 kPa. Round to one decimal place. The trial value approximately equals 4.1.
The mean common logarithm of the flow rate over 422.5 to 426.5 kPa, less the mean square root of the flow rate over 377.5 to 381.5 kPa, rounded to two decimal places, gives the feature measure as -1.62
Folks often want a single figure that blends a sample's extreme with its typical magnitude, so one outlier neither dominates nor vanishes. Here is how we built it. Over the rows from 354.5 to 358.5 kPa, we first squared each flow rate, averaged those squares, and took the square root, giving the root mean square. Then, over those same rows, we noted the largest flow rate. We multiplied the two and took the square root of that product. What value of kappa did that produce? 11.1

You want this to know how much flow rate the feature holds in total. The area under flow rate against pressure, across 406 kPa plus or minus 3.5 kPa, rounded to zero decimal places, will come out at 75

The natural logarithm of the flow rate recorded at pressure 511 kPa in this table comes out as 2.31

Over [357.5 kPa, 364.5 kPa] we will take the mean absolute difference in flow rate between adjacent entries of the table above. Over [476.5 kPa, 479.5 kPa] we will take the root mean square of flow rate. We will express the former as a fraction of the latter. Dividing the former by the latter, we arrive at 0.075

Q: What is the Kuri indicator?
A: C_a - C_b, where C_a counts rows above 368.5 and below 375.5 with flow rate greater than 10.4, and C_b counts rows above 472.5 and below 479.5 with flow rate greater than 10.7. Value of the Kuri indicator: 4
